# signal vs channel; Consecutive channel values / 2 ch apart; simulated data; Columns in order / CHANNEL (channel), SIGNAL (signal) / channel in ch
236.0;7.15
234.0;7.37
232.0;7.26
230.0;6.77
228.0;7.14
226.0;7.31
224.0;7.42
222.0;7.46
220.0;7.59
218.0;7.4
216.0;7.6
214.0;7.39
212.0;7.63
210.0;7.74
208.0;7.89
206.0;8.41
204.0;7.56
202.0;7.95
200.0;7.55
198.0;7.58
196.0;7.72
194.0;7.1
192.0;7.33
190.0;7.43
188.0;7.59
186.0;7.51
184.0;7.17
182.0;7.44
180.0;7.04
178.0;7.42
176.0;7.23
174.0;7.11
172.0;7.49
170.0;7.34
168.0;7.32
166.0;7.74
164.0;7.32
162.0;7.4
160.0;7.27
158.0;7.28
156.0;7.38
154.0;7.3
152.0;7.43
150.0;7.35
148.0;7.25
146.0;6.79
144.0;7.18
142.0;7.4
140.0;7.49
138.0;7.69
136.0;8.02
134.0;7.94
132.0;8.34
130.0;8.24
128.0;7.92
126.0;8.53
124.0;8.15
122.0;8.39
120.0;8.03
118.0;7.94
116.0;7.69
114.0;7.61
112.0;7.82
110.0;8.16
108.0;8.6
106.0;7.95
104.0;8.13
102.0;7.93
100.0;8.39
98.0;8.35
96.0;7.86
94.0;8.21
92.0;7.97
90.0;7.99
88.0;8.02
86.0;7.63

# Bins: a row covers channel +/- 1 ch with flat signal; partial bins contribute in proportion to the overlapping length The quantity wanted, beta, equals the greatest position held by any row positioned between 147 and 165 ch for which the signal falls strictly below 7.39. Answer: 164.0 ch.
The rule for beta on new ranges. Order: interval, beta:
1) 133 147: 146.0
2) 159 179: 176.0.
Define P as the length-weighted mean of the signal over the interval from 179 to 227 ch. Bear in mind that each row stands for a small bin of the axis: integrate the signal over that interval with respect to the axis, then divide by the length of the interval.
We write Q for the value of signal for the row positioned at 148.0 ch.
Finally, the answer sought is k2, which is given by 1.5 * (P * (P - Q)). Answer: 3.2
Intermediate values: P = 7.53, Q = 7.25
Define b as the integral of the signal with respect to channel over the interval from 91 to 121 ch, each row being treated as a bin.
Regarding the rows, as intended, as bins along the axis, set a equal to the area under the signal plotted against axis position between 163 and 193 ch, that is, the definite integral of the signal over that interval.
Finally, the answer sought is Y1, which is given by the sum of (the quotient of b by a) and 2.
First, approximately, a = 221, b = 241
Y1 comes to 3.09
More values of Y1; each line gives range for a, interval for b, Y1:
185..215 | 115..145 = 3.04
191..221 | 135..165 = 2.97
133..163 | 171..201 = 3.00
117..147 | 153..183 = 2.93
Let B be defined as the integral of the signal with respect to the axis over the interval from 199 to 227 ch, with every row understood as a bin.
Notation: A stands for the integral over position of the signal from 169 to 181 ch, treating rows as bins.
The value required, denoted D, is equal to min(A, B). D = 87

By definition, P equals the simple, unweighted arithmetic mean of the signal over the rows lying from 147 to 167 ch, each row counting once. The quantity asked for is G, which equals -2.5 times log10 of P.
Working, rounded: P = 7.37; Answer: -2.17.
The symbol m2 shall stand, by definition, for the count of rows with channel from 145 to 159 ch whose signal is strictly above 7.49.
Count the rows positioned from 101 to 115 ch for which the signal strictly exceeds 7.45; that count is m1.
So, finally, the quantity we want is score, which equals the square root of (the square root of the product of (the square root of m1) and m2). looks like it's 0.00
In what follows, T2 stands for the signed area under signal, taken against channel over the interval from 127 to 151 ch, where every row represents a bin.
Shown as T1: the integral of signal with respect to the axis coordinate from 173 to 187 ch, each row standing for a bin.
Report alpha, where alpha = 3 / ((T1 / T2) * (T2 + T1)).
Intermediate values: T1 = 102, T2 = 183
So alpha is 0.019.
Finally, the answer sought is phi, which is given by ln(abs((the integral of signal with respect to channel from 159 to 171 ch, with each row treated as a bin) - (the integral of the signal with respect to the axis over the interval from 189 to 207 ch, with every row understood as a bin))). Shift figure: 3.9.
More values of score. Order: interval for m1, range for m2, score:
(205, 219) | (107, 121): 1.99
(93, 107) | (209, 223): 1.80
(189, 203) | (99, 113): 1.93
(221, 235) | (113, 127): 1.63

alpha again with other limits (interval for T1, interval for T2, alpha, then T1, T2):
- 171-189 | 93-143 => 0.017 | 132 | 402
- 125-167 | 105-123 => 0.003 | 319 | 144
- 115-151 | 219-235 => 0.003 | 281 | 117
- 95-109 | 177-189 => 0.011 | 114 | 88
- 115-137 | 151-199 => 0.011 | 178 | 354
